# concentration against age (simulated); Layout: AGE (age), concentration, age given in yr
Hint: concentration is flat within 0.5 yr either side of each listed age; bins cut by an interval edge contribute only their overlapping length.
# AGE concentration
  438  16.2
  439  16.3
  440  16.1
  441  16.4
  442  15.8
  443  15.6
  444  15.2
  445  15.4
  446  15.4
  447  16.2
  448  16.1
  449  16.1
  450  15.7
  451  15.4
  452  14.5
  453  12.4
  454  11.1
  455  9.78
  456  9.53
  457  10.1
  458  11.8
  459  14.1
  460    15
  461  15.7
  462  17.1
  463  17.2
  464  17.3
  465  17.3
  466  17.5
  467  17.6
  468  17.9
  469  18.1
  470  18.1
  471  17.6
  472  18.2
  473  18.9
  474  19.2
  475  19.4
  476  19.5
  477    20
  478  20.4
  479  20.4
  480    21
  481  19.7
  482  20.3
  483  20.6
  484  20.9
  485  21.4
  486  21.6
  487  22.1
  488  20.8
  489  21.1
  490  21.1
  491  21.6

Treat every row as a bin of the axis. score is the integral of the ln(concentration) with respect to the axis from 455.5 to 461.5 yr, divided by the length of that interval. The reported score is 2.52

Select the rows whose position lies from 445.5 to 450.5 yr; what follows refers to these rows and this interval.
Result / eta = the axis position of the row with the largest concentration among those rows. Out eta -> 447 yr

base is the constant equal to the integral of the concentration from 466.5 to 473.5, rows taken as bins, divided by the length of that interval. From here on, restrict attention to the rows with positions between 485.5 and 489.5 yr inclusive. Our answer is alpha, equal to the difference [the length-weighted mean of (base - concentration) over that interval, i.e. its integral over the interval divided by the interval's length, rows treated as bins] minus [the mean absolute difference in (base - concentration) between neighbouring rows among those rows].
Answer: -4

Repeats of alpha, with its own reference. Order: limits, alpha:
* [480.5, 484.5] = -3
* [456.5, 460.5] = 4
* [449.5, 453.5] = 2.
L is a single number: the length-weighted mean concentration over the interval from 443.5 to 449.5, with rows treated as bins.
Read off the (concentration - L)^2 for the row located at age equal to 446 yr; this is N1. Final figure 0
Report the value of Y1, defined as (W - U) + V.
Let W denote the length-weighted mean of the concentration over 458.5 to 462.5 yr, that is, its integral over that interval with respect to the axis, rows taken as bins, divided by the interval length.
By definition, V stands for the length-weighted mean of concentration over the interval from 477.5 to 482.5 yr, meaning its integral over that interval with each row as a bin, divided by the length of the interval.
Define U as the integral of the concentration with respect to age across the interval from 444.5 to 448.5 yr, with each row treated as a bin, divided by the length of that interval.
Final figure 20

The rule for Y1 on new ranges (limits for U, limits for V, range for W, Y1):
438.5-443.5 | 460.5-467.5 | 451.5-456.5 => 13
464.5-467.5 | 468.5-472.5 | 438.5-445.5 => 16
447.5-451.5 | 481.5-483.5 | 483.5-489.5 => 26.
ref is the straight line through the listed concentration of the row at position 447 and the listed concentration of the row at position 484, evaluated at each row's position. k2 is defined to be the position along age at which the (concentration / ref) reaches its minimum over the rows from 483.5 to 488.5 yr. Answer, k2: 488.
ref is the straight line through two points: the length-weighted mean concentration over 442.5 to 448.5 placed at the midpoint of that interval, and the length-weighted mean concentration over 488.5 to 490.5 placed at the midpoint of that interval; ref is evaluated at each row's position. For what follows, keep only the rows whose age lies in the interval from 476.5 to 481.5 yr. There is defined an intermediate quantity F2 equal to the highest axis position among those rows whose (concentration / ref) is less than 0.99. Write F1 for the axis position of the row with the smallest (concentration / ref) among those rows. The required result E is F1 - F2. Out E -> 0 yr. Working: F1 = 481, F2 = 481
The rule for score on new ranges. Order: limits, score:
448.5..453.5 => 2.69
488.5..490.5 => 3.05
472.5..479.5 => 2.98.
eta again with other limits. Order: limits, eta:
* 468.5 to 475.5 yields 475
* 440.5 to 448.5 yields 441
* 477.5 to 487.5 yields 487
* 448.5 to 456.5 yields 449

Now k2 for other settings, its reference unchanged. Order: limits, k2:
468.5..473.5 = 471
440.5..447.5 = 446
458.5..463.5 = 459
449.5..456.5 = 456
